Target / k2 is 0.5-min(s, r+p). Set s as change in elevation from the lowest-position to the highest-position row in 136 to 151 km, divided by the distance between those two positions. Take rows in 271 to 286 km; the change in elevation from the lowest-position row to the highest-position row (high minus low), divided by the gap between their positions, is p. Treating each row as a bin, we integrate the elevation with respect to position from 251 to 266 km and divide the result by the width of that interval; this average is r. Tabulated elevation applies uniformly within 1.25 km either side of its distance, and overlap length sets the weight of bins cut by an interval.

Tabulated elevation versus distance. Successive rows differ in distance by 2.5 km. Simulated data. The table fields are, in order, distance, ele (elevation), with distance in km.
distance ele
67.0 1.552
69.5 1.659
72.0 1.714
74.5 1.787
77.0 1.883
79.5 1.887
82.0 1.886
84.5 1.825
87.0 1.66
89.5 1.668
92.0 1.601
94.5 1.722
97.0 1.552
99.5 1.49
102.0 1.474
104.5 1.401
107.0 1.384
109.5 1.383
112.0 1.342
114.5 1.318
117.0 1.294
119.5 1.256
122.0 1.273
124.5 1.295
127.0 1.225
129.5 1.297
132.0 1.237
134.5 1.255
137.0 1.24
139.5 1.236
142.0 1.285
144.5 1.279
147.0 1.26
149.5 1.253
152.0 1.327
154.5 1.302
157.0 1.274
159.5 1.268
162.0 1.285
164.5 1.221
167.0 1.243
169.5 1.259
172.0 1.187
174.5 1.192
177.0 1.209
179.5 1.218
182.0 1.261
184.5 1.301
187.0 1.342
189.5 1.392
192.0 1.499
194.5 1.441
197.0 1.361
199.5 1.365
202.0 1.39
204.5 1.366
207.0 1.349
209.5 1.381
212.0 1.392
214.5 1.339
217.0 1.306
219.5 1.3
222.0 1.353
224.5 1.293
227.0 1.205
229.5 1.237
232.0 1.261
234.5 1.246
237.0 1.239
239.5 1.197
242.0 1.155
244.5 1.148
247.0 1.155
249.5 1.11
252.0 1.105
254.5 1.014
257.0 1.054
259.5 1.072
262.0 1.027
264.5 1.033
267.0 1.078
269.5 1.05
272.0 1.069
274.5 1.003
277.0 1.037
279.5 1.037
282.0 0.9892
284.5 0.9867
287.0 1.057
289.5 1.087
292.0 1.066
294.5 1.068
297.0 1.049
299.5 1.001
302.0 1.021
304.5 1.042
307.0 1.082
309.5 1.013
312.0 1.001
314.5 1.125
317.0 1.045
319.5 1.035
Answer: 0.499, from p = -0.007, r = 1.05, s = 0.0010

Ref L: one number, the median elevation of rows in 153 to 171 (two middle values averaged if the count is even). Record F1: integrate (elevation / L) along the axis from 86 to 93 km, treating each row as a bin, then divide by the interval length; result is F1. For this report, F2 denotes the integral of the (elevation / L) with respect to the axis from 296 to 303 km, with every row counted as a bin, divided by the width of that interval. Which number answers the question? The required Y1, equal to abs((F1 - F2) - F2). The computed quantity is 0.32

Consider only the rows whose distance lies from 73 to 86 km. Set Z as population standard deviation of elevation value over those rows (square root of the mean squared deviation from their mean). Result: 0.041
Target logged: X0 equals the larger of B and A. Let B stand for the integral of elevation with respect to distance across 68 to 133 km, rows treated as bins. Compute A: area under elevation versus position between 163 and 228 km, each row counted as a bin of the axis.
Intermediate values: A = 85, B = 98.9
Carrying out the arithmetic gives 98.9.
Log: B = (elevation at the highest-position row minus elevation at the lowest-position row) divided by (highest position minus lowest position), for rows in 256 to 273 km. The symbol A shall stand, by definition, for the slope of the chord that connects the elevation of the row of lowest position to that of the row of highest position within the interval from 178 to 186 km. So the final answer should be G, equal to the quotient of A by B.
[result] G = 16.6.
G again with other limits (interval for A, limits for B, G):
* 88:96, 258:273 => -45.0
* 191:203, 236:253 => 1.2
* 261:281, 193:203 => -0.1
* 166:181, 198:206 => -10.0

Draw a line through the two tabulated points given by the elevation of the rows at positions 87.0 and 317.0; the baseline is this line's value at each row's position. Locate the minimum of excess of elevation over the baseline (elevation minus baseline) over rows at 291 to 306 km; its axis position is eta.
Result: 299.5 km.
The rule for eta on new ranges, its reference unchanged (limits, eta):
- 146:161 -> 149.5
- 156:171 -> 164.5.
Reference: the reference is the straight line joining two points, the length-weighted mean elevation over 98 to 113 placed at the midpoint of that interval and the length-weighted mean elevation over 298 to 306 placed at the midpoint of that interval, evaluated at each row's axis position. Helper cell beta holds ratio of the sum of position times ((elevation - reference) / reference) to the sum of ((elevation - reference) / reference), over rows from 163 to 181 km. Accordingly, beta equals 172.1 km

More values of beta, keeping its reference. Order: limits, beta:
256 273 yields 263.0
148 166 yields 157.8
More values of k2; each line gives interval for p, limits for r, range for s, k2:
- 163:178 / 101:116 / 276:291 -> 0.496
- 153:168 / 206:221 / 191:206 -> 0.511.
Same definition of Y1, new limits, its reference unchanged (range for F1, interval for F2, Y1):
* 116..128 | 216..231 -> 1.02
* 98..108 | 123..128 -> 0.85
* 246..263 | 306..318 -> 0.81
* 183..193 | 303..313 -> 0.55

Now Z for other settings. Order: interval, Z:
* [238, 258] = 0.056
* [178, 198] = 0.087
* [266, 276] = 0.029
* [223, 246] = 0.045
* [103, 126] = 0.050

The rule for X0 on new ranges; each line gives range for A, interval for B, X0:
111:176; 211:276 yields 82.2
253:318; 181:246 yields 85.3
